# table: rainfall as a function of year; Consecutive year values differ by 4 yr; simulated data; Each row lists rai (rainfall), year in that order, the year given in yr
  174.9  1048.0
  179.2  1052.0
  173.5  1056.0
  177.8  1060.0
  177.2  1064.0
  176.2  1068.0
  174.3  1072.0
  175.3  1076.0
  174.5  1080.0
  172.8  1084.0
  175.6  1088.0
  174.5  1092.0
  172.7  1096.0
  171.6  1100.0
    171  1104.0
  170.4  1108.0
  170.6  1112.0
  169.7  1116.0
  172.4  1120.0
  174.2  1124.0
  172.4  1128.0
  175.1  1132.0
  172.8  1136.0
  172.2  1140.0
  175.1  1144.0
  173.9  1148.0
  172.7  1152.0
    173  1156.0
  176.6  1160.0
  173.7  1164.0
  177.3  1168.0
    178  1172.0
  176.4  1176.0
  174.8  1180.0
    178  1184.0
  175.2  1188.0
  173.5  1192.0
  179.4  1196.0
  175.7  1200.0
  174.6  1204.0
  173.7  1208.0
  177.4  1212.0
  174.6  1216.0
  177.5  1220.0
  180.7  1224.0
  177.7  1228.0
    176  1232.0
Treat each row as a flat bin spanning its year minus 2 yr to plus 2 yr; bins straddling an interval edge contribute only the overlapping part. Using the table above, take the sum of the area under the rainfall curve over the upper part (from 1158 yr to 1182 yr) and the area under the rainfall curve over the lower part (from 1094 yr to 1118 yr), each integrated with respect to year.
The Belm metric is 8331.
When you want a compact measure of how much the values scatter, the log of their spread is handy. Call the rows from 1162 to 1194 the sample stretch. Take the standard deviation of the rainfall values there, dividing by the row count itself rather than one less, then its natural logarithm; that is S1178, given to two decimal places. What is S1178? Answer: 0.53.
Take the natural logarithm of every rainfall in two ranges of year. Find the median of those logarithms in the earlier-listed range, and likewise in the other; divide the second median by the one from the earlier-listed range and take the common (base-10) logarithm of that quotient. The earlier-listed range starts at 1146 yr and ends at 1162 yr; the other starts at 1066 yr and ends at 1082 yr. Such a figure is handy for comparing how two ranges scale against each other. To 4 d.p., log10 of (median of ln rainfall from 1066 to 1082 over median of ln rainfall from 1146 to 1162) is 0.0007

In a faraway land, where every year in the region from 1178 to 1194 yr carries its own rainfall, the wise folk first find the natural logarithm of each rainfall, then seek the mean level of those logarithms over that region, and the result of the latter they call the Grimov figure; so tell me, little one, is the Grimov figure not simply 5.17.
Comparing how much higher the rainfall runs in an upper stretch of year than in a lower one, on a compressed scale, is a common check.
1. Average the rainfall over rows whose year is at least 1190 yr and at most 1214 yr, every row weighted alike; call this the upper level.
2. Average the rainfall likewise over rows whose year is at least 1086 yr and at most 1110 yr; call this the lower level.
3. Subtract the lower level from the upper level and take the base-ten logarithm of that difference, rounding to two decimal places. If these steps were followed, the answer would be 0.49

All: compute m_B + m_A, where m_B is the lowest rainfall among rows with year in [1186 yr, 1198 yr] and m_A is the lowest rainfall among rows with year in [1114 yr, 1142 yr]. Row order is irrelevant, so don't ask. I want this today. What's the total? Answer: 343.2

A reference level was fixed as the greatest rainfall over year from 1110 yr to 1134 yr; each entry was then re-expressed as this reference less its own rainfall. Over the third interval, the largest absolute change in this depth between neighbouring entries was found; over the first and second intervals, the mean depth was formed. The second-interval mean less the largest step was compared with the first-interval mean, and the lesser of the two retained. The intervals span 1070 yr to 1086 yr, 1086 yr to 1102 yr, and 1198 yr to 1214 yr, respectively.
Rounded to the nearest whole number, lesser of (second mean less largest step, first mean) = -2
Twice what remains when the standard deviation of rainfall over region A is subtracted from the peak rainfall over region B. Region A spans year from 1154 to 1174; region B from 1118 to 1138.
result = 346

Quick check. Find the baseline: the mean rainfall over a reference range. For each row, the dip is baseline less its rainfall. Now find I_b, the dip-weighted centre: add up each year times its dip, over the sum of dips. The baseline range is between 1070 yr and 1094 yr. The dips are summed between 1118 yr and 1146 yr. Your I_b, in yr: 1129.5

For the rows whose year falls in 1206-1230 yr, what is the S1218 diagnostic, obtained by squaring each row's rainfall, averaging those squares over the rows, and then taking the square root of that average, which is 177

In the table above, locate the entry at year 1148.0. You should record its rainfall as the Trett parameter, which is 173.9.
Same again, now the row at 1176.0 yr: 176.4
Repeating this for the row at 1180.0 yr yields 174.8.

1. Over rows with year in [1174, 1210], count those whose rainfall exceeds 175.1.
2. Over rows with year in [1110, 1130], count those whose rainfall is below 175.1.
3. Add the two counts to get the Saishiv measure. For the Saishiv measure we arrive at 10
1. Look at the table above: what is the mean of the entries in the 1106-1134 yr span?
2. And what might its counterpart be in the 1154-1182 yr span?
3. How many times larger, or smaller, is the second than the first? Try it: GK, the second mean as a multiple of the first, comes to 1.02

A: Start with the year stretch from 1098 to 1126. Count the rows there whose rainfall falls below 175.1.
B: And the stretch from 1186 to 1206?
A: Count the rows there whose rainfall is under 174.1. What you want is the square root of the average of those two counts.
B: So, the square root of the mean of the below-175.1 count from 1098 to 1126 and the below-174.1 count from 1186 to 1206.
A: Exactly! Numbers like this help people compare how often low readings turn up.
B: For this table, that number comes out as 2.00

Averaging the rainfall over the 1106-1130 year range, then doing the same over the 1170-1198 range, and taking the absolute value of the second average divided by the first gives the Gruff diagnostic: 1.03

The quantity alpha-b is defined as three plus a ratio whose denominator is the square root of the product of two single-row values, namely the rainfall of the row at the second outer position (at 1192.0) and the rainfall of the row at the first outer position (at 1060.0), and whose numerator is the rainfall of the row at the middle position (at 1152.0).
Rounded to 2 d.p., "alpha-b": 3.98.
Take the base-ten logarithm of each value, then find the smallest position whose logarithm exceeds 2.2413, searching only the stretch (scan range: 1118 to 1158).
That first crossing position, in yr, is 1132.0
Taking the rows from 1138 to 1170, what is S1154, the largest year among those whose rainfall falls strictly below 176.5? 1164.0 yr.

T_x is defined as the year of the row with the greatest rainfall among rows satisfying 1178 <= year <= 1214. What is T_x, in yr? 1196.0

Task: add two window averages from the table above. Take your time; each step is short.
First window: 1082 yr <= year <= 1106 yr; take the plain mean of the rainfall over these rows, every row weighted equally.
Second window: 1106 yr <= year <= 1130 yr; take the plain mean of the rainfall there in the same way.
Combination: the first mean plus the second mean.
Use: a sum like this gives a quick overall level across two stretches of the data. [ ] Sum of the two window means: 345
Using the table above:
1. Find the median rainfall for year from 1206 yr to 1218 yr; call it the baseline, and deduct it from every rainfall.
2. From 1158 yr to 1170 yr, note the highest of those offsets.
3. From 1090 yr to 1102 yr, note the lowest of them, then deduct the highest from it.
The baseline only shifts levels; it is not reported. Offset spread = -6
